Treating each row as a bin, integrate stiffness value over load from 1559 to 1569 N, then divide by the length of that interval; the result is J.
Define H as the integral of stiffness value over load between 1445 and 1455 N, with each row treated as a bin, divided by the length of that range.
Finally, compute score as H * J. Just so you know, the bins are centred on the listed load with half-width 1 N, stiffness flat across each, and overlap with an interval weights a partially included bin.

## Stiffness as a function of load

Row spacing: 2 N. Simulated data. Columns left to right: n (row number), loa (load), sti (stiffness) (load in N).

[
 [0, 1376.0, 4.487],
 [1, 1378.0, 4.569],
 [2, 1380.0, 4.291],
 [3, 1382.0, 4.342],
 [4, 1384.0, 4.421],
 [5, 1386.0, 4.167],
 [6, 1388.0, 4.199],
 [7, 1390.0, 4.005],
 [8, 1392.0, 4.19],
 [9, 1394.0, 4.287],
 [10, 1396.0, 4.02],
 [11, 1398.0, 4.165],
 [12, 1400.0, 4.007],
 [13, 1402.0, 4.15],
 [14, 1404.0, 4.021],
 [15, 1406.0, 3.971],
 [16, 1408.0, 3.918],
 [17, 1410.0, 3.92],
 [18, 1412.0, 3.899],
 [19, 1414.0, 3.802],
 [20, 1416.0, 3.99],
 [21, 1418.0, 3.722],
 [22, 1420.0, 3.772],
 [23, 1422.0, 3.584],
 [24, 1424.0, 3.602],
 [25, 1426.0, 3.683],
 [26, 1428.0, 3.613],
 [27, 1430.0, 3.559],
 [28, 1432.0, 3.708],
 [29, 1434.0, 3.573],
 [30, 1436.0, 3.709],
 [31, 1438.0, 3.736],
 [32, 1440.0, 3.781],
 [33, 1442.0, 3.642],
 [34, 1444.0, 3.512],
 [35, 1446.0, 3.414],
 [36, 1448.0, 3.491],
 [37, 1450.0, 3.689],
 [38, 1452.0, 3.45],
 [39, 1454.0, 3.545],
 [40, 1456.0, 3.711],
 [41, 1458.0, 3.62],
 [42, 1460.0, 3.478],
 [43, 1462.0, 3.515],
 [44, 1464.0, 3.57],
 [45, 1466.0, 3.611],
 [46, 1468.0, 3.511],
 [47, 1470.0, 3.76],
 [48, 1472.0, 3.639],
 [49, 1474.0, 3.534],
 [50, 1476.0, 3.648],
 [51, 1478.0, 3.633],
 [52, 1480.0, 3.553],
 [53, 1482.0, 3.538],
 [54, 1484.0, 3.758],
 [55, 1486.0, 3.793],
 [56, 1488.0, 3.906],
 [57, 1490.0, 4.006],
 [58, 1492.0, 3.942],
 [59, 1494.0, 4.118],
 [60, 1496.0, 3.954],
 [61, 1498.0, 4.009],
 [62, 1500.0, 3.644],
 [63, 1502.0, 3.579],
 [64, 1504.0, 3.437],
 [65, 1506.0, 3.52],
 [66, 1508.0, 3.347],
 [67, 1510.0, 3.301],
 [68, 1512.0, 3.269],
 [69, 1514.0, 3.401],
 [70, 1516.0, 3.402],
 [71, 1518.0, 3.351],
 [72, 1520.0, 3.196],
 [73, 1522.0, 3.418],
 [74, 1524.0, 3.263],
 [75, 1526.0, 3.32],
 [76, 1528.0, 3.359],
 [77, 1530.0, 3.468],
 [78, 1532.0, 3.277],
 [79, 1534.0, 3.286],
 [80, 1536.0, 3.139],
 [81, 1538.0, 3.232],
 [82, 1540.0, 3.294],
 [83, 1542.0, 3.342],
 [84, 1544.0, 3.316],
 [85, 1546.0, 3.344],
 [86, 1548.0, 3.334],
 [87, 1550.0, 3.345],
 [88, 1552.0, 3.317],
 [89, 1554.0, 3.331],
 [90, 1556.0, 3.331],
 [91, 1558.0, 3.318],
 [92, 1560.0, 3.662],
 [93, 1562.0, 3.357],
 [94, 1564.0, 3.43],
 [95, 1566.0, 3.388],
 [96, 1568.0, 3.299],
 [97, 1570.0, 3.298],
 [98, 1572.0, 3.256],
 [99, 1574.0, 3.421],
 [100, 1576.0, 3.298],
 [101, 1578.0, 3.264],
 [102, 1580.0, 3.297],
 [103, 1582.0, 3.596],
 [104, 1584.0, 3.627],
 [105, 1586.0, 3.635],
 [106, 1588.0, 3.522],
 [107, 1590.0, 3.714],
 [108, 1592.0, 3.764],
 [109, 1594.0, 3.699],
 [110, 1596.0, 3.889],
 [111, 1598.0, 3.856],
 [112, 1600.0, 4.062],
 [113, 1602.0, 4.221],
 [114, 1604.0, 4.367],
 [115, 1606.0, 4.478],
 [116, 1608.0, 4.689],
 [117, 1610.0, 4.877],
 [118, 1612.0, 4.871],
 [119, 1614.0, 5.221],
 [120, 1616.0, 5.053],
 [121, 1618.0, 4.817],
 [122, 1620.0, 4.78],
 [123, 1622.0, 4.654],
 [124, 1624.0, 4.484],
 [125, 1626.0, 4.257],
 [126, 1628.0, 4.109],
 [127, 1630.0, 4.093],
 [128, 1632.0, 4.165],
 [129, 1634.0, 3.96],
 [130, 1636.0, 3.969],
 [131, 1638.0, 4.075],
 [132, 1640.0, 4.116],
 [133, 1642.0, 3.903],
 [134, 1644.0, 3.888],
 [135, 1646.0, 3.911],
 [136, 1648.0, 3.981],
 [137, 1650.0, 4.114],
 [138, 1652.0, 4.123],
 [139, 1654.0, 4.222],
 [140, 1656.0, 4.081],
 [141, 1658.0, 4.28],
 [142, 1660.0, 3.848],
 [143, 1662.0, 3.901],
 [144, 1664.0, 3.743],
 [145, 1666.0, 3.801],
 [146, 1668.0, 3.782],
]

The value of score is 12.1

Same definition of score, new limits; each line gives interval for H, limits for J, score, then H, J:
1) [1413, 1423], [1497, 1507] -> 13.7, 3.77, 3.6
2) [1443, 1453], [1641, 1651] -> 13.9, 3.51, 4.0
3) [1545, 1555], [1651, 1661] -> 13.7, 3.33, 4.1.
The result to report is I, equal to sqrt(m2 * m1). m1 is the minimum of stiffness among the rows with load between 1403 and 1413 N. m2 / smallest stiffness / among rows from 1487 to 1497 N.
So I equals 3.90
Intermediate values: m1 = 3.899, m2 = 3.906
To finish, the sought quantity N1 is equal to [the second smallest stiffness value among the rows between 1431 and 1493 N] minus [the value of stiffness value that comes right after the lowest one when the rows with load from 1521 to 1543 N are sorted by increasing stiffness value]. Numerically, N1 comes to 0.22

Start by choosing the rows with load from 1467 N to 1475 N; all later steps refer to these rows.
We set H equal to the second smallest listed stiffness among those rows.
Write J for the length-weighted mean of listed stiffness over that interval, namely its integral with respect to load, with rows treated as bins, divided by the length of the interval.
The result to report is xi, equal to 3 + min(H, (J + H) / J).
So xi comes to 4.979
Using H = 3.534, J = 3.61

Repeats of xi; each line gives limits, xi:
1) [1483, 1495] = 4.967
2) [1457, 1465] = 4.991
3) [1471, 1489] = 4.965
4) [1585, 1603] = 4.952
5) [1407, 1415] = 5.004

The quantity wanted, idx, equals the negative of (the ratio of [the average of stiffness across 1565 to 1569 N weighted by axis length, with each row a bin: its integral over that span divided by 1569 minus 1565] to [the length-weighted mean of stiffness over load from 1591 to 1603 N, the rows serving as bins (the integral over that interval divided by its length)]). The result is -0.85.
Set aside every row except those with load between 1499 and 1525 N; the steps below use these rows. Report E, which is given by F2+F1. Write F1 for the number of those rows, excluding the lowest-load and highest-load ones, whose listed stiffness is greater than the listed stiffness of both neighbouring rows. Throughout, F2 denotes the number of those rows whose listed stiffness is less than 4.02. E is 16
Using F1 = 3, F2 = 13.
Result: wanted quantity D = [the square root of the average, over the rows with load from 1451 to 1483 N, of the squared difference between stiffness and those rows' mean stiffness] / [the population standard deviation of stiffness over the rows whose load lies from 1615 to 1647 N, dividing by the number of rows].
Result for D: 0.2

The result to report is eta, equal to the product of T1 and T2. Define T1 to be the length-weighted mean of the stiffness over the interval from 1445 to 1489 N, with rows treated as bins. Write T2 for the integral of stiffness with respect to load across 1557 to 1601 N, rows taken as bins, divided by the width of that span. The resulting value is 12.7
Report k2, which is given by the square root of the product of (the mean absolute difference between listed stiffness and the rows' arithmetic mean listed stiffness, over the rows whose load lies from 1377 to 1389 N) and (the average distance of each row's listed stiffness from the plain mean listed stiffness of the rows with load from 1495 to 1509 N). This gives 0.15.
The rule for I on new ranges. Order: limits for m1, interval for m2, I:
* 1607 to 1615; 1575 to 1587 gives 3.91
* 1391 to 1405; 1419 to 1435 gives 3.78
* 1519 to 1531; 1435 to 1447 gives 3.30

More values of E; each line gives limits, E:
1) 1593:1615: 5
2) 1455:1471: 9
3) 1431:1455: 14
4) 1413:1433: 13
